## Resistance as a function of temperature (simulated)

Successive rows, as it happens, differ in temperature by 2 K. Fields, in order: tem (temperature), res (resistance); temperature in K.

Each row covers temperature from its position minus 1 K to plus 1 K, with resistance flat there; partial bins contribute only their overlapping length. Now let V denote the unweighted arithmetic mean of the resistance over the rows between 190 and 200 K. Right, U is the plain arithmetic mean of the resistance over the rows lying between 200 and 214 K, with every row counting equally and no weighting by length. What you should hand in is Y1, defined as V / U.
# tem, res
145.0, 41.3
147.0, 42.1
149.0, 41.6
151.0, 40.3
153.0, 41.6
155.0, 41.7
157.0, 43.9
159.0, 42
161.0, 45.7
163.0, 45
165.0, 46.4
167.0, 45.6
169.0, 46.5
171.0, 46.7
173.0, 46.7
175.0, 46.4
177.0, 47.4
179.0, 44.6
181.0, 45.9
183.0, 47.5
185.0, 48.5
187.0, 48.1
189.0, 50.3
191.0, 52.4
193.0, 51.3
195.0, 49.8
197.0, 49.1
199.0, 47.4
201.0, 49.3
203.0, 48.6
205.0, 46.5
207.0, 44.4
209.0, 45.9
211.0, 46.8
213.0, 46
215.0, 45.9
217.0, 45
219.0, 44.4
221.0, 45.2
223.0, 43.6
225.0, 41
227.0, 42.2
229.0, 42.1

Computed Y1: 1.07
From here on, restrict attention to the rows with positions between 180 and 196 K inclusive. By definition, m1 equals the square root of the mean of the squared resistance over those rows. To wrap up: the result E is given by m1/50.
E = 0.99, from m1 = 49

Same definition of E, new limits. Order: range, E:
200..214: 0.94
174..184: 0.93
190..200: 1.00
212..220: 0.91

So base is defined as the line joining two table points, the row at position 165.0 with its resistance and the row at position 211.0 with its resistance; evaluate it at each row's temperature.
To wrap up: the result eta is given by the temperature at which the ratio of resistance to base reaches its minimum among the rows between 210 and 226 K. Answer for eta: 225.0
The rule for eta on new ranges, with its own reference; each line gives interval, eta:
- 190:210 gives 207.0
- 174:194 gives 179.0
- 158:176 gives 159.0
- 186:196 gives 187.0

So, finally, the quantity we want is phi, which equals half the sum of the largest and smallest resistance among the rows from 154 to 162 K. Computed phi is 43.7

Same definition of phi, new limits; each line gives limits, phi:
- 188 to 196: 51.1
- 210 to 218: 45.9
